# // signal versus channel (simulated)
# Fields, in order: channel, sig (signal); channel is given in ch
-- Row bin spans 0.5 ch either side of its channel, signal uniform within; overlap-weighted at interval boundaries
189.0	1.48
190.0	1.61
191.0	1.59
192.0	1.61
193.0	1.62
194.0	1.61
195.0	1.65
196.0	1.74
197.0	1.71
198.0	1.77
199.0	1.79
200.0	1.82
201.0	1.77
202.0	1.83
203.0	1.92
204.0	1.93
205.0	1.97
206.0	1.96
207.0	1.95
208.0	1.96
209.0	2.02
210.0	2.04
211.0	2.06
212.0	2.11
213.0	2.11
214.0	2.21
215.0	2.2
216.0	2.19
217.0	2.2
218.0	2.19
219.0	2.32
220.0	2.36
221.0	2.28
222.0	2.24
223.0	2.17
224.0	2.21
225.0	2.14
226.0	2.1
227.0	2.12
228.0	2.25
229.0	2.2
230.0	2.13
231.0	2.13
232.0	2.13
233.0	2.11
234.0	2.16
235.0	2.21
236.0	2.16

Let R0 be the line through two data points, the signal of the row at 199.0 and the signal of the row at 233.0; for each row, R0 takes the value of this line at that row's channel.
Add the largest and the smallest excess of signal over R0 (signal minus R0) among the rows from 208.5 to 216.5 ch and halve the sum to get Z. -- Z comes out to 0.21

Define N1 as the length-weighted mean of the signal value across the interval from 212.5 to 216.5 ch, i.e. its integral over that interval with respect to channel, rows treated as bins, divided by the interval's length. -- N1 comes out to 2.18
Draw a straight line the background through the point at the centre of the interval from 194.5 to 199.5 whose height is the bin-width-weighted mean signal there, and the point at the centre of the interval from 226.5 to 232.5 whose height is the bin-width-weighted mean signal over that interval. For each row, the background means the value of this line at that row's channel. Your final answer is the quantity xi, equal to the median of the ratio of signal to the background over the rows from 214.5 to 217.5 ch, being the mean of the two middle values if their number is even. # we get 1.10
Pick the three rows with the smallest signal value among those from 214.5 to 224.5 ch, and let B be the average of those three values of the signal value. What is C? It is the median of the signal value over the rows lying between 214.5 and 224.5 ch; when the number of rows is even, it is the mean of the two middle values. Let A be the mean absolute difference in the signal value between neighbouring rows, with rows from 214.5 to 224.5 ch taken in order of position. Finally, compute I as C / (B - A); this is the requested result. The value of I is 1.03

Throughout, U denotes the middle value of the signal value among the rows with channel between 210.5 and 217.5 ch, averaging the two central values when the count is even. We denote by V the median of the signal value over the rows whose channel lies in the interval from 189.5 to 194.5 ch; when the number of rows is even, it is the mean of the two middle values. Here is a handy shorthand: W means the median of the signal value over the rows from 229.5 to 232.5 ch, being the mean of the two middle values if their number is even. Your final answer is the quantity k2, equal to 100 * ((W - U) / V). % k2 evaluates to -4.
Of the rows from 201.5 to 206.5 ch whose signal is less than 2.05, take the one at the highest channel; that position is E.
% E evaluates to 206.0 ch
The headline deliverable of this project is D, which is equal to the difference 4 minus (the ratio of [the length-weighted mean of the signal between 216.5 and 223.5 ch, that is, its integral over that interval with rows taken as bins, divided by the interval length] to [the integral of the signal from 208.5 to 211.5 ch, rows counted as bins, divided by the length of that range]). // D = 2.90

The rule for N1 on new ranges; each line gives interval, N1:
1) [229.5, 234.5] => 2.13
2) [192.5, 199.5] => 1.70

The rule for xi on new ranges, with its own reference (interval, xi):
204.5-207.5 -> 1.06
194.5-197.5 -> 0.99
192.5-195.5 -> 0.96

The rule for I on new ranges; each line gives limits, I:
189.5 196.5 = 1.02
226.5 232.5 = 1.03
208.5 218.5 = 1.07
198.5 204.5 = 1.05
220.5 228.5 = 1.06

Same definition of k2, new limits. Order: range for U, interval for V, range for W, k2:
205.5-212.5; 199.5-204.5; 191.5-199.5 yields -19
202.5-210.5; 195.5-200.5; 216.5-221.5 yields 18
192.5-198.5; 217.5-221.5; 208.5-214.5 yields 18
